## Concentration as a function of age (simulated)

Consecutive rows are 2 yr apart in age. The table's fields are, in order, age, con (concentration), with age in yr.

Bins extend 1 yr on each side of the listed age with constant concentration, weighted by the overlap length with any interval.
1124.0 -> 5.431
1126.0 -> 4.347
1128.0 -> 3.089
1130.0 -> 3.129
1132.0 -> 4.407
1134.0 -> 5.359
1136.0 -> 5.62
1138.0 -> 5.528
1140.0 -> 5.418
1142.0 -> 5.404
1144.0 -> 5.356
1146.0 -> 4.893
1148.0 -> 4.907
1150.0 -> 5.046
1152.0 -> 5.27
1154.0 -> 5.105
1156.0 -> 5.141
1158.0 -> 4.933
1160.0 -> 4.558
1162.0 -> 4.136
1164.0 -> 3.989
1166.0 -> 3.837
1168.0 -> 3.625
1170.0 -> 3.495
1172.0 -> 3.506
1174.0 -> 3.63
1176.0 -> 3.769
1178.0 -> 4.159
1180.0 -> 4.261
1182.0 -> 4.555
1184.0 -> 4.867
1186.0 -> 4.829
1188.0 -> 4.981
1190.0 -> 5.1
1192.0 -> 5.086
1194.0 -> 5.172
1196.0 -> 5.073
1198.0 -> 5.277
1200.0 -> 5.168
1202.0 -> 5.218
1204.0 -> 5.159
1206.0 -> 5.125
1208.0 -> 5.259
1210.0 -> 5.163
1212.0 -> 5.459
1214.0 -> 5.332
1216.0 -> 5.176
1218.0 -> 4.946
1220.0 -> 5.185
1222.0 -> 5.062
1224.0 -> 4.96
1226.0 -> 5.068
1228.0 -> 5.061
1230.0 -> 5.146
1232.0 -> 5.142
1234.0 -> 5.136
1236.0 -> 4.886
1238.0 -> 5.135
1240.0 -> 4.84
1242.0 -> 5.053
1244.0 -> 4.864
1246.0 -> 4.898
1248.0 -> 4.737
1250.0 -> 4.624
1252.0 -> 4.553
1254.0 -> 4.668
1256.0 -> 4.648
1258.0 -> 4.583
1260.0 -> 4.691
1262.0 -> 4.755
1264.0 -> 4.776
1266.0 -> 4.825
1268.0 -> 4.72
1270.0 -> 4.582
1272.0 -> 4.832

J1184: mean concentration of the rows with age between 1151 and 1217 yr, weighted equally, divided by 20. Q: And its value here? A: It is 0.235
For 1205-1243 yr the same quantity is 0.256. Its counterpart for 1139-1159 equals 0.257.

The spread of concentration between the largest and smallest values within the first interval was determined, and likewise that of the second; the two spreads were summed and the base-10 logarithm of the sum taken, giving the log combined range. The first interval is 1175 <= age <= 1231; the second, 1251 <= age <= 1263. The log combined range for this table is 0.28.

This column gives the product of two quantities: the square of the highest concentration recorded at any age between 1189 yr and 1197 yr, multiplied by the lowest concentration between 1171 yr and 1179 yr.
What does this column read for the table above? 94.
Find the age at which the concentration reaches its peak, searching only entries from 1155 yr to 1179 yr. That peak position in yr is 1156.0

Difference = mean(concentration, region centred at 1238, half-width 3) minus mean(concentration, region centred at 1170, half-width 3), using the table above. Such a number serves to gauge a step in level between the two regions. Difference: 1.4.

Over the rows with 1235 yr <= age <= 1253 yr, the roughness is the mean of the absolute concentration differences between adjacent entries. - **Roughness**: 0.17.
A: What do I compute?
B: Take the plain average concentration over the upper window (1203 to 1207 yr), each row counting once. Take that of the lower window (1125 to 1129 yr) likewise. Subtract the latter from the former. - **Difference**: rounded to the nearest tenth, 1.4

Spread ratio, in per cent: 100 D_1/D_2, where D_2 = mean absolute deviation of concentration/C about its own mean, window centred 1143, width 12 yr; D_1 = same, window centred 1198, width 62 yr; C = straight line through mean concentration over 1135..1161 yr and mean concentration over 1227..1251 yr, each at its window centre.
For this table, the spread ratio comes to 224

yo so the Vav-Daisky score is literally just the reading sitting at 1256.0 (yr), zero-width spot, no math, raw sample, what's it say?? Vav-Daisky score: 4.648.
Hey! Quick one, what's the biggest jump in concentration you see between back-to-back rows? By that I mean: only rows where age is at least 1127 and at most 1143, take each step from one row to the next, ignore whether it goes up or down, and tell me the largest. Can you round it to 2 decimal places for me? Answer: 1.28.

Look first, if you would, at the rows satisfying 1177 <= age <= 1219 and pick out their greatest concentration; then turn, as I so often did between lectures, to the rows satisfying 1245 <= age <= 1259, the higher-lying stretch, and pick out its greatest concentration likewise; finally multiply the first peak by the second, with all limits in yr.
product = 27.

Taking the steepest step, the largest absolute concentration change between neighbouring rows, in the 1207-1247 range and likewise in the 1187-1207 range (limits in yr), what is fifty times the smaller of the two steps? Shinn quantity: 10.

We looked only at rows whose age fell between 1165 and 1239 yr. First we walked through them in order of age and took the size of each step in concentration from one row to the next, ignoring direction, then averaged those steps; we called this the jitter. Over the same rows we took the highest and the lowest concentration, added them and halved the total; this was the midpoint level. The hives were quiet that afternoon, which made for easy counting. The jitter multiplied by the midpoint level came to 0.61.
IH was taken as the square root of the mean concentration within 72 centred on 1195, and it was 2.18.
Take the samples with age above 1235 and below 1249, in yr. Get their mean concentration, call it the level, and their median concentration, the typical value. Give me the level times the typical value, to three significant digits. 24.0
